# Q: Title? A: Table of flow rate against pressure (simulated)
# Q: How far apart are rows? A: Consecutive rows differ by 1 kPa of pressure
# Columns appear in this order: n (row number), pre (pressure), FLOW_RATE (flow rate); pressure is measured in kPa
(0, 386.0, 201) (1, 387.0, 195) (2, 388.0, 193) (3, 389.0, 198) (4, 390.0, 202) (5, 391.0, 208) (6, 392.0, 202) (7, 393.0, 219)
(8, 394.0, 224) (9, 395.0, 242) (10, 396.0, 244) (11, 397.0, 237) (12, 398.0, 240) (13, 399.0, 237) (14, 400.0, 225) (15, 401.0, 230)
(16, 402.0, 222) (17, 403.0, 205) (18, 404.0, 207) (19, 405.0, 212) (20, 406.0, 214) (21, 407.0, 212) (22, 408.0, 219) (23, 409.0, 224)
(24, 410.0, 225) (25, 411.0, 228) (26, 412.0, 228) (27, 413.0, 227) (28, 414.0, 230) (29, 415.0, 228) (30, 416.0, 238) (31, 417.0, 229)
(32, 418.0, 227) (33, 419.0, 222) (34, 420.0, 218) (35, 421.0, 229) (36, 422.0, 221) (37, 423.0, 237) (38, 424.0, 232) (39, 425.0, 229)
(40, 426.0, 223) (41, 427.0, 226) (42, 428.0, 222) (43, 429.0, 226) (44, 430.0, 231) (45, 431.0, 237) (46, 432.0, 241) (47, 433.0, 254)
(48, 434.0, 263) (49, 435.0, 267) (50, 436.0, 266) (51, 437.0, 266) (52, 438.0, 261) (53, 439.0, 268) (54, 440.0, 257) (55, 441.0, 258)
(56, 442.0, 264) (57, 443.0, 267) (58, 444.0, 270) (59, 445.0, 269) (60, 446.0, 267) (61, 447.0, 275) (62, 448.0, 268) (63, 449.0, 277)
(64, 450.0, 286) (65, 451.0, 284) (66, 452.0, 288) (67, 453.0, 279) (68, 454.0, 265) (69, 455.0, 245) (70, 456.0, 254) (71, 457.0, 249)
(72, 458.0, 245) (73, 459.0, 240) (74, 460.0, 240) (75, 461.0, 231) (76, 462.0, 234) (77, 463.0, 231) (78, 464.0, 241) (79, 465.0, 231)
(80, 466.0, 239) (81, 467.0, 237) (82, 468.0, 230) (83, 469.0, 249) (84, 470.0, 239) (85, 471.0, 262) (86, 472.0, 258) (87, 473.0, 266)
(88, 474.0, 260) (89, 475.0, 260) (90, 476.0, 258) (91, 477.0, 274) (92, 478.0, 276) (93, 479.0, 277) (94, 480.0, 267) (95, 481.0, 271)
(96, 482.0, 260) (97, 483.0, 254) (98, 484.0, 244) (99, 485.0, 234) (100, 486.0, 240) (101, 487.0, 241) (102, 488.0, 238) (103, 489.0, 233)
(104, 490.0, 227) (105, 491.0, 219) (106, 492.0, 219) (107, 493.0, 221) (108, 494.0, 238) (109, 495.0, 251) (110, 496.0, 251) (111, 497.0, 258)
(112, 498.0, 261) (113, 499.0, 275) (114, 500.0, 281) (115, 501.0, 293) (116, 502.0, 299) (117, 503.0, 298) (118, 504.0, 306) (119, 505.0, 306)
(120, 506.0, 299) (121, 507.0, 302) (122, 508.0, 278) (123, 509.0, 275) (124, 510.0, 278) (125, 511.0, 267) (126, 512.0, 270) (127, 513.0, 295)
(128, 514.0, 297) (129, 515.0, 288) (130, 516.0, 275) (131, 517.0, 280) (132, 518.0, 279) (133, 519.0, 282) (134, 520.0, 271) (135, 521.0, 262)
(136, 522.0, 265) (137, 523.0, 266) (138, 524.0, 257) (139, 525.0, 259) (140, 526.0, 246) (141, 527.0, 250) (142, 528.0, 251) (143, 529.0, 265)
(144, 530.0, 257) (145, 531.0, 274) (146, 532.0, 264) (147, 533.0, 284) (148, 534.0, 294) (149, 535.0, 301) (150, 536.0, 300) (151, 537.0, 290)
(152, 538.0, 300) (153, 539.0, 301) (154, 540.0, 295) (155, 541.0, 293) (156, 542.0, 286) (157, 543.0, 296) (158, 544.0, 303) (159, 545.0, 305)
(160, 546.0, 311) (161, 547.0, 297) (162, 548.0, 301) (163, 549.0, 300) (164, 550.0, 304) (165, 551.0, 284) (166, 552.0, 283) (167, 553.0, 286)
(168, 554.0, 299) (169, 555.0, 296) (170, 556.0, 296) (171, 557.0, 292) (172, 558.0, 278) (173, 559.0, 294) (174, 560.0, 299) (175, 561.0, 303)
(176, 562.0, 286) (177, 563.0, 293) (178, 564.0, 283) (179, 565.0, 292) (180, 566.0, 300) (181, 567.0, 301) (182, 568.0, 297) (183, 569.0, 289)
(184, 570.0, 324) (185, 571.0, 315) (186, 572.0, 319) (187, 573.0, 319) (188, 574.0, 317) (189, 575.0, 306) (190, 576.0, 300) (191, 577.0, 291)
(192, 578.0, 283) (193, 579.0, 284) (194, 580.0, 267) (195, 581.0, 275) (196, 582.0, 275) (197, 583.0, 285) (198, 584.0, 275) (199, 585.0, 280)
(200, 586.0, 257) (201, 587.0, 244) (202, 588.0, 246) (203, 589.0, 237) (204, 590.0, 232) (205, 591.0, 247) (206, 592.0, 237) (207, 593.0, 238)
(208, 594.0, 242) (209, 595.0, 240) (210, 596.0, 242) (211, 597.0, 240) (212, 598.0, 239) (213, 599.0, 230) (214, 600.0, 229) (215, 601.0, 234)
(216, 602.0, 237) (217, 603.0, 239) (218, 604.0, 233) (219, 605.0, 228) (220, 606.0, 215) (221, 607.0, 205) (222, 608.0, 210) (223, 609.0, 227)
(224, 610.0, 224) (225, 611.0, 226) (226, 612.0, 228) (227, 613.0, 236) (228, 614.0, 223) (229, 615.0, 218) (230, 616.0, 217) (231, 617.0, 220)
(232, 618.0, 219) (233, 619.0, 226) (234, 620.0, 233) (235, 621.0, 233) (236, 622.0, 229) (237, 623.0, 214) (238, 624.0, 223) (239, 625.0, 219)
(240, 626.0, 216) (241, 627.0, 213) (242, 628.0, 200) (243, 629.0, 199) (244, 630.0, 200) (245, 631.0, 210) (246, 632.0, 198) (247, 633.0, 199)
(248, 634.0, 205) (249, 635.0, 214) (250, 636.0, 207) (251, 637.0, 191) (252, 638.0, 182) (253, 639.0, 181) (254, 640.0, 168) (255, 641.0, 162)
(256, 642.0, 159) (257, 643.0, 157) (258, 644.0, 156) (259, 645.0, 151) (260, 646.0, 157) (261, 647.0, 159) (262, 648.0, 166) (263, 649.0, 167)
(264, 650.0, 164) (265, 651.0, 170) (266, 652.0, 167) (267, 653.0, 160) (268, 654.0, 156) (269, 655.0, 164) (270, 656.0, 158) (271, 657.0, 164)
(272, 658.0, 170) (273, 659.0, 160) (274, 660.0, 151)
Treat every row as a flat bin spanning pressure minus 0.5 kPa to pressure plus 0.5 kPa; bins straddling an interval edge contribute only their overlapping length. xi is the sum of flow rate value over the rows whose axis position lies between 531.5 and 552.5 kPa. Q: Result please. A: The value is 6192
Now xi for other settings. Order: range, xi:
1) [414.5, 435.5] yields 4900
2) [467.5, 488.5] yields 5358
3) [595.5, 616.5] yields 4780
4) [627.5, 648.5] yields 3821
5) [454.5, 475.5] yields 5141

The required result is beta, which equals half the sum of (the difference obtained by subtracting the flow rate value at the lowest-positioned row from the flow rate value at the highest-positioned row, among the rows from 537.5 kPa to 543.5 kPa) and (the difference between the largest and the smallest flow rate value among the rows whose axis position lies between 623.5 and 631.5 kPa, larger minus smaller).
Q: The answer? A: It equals 10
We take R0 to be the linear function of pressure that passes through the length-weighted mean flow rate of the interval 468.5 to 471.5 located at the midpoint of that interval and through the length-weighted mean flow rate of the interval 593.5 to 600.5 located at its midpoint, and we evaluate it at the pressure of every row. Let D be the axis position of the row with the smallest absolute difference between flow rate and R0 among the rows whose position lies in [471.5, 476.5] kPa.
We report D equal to 472.0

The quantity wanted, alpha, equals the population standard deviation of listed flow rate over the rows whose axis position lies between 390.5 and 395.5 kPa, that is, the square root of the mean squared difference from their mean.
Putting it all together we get 13.9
